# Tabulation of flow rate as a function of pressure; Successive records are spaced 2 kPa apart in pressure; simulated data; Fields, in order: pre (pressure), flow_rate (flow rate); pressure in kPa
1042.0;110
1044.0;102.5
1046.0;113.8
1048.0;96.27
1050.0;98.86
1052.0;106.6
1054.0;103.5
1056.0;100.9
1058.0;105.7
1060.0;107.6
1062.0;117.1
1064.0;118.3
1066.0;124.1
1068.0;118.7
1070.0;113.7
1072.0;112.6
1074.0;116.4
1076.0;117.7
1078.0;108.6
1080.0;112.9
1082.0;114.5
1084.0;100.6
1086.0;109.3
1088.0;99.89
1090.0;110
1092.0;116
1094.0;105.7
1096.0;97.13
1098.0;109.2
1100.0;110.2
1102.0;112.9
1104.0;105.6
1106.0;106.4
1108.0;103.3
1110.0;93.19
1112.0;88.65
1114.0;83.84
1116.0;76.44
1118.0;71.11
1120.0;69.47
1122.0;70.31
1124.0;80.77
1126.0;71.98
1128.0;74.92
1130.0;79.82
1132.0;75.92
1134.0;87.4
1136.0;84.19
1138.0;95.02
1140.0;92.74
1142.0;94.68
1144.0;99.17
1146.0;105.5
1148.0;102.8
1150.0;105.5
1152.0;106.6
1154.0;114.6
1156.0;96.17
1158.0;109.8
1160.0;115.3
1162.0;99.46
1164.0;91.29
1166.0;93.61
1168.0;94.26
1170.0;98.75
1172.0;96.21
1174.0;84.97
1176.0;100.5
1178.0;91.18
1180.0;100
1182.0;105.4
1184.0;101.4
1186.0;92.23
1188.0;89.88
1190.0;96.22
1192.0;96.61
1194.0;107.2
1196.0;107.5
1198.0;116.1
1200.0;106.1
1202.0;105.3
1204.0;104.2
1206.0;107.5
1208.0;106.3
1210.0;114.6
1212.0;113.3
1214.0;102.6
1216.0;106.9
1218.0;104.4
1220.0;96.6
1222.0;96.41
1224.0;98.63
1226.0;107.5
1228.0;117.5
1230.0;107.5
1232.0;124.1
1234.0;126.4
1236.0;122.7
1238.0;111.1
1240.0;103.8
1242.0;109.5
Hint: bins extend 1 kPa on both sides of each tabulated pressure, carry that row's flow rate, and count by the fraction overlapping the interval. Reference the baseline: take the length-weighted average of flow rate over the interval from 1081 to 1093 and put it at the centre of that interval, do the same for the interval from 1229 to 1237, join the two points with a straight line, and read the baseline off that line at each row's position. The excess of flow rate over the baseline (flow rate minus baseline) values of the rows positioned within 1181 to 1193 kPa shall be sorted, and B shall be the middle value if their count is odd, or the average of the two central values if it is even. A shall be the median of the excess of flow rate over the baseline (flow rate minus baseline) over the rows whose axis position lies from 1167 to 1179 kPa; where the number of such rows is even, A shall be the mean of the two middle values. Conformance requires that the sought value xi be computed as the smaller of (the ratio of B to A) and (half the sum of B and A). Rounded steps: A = -20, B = -20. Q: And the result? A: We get -20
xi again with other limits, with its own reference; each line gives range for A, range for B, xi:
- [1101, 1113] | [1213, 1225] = -12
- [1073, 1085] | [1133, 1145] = -7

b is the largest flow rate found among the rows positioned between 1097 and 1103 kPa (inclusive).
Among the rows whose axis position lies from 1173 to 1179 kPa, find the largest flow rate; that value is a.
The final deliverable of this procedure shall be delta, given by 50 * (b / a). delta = 56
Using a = 100.5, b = 112.9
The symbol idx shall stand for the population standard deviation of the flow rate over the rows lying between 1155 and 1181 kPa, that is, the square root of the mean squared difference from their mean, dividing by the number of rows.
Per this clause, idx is 7.6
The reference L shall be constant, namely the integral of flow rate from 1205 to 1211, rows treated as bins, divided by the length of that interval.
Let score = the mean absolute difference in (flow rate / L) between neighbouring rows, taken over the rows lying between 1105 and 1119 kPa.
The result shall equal 0.054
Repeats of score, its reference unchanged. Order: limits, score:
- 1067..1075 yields 0.030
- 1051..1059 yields 0.032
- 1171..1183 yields 0.092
